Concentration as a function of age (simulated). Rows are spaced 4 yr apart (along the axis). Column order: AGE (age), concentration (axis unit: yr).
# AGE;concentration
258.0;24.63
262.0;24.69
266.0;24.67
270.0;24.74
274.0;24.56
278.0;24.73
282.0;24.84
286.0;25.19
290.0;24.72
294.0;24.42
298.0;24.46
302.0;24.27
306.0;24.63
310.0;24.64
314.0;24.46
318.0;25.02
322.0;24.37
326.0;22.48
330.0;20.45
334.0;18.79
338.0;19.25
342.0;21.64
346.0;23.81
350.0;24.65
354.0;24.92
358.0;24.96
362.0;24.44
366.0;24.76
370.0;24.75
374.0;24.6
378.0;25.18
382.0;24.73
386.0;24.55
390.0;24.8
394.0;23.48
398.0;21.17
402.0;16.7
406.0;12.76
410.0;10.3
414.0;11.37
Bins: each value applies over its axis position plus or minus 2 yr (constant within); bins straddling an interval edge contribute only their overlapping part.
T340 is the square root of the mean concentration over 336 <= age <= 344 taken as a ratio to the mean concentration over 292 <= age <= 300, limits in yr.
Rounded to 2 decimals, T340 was 0.91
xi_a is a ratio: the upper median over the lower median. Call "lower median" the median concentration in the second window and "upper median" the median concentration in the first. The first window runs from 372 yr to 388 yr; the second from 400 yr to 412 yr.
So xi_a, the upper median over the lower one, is 1.93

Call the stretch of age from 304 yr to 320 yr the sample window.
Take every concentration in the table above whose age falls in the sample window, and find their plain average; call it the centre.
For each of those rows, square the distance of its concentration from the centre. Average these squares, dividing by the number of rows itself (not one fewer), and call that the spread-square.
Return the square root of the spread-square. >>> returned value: 0.20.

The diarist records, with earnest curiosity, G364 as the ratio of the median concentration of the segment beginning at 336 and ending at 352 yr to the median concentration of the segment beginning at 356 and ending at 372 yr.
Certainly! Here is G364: 0.92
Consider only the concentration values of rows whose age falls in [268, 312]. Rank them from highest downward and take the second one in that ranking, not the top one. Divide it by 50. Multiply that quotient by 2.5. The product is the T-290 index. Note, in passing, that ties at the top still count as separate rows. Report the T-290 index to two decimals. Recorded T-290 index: 1.24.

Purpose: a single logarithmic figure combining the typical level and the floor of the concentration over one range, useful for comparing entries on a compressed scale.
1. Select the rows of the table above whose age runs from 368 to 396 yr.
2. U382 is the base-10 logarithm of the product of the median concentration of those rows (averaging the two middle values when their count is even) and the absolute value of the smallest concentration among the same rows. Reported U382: 2.76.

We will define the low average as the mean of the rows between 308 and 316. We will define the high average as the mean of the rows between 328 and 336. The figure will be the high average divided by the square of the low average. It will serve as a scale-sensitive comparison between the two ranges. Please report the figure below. 0.033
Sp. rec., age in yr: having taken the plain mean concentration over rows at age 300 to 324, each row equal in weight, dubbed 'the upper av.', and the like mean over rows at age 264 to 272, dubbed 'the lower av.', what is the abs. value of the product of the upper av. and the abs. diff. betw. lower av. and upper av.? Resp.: 3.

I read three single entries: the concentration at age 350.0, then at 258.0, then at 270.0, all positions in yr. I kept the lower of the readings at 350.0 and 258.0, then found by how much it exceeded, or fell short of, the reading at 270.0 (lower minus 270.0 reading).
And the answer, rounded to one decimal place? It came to -0.1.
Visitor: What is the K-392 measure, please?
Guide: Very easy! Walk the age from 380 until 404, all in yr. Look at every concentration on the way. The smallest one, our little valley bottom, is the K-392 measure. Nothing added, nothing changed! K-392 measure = 16.7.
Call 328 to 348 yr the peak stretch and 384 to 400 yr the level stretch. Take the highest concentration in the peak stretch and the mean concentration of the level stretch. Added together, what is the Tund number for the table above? 47.3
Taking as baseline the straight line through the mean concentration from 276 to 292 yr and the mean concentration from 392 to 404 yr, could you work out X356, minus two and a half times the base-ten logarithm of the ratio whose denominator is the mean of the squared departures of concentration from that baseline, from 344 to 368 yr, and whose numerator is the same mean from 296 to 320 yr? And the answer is 2.6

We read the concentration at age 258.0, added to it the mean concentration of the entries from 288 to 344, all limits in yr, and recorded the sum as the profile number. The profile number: 47.7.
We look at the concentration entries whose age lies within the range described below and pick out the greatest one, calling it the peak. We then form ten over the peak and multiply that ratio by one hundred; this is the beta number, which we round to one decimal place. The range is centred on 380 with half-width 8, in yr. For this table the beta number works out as 39.7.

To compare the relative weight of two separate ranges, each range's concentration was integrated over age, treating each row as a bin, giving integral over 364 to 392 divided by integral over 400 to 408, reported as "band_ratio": 5.9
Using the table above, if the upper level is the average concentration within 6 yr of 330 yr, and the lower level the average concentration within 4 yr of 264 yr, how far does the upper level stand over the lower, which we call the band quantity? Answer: -4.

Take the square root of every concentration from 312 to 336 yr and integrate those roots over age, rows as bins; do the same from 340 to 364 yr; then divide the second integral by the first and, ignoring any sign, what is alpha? 1.03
